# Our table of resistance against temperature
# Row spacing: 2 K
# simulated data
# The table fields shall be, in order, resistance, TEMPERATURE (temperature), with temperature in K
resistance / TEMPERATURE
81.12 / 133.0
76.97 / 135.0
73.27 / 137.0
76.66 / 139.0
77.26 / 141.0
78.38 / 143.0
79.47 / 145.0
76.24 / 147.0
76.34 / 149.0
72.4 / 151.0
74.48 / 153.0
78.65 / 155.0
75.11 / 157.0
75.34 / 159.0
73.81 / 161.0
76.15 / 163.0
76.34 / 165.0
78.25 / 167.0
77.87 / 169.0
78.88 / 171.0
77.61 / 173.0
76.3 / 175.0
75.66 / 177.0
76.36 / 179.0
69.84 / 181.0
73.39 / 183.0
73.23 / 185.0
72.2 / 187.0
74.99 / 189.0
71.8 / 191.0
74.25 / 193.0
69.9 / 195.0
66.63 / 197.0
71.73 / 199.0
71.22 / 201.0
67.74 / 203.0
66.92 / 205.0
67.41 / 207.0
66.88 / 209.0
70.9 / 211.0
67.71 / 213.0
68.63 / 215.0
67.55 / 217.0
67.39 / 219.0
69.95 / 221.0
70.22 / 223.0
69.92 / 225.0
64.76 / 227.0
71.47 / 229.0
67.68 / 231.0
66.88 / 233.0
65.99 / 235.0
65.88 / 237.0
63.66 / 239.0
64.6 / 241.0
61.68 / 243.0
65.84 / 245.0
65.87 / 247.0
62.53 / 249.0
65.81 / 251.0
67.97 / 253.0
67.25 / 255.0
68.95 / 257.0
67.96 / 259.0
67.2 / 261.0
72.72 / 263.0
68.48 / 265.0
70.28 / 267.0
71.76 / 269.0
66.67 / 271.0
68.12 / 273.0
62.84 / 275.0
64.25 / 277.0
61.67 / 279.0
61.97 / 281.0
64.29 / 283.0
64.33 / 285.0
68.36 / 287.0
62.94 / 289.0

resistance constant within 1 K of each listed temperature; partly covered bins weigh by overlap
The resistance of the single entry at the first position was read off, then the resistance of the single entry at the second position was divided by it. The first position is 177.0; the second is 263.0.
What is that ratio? 0.96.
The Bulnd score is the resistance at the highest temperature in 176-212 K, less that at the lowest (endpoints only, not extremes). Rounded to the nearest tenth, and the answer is -4.8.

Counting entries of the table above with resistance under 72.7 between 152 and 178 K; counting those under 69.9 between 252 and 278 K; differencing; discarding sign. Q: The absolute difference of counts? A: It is 10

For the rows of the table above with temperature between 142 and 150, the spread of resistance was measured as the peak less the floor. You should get 3.2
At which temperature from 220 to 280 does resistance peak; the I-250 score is 263.0 K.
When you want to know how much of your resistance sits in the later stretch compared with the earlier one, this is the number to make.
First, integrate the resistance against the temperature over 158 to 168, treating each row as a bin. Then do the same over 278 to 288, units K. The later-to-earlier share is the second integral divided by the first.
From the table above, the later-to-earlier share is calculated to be 0.84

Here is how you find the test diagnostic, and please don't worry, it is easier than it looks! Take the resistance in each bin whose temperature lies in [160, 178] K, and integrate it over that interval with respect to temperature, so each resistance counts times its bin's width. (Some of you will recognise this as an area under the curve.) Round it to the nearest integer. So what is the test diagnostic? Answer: 1382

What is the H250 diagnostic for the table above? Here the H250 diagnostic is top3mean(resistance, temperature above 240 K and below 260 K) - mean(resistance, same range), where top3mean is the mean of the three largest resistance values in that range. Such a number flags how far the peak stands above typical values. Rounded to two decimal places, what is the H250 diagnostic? 2.45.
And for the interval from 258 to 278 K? 3.56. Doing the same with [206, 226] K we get 1.70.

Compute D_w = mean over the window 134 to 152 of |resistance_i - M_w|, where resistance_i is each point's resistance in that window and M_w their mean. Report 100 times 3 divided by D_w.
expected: 190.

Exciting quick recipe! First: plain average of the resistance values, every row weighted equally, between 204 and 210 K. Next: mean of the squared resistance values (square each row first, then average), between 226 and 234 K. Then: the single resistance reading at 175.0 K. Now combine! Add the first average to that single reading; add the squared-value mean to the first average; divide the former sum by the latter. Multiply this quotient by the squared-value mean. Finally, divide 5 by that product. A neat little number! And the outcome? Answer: 0.0354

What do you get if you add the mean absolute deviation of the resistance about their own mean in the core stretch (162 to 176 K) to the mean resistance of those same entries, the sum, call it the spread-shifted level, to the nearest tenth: 78.3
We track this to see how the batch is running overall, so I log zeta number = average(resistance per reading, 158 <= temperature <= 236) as 71.5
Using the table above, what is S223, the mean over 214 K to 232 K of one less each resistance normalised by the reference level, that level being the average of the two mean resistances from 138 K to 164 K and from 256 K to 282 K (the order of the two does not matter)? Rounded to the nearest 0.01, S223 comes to 0.04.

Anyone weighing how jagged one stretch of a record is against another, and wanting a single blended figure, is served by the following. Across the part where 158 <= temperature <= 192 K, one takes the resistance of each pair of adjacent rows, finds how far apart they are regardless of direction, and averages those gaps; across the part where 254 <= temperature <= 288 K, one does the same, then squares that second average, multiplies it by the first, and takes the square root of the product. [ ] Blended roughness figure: 3.25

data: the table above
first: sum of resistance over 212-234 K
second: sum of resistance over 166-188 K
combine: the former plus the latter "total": 1582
